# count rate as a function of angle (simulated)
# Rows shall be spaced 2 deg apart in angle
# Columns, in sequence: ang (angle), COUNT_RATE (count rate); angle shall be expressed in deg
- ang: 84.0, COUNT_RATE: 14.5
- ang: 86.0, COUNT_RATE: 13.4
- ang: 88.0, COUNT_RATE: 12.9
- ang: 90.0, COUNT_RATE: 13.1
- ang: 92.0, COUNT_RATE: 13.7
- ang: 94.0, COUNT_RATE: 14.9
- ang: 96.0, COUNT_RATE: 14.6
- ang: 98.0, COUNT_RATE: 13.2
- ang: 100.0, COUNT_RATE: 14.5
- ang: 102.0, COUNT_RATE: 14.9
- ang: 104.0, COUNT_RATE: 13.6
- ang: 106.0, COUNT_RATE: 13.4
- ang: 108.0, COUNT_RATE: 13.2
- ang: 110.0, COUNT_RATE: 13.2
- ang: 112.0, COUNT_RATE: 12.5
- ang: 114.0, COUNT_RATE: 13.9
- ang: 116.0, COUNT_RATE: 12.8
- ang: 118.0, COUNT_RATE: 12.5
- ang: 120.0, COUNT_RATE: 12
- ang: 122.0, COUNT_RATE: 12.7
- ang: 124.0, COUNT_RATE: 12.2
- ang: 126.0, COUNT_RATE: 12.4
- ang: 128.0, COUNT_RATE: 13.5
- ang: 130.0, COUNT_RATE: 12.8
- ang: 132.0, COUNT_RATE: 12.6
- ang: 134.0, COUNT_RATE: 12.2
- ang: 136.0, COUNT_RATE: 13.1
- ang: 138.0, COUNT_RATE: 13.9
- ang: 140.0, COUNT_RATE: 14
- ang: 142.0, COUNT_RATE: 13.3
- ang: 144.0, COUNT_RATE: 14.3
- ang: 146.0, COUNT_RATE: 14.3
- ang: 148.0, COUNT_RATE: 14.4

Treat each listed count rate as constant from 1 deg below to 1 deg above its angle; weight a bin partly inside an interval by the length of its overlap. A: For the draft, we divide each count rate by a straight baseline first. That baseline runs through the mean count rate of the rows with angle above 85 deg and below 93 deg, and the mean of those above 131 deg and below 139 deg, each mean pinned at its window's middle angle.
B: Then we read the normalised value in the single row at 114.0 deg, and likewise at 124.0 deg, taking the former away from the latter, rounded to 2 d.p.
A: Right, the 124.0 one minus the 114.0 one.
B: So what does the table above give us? -0.12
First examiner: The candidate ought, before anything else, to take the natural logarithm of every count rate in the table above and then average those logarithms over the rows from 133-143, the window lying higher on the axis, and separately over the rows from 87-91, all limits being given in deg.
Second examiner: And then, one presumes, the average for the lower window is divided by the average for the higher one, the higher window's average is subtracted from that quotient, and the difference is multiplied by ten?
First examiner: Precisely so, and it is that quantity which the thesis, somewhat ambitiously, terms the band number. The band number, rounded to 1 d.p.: -15.9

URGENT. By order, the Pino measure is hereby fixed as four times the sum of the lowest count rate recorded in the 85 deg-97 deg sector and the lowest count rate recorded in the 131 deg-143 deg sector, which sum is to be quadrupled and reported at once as 100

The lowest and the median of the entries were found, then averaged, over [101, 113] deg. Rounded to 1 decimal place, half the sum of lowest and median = 12.9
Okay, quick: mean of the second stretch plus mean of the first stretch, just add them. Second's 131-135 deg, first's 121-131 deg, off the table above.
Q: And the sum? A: 25.1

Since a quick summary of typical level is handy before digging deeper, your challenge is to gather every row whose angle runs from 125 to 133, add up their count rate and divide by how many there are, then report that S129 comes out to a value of 12.8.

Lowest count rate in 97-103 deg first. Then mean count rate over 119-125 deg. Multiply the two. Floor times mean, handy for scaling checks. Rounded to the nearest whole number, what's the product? 162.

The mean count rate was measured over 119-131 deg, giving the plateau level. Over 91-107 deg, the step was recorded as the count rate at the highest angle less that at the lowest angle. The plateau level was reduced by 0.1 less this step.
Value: 12.2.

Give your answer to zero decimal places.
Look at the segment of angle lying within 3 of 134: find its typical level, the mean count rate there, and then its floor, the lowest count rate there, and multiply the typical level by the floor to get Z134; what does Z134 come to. 154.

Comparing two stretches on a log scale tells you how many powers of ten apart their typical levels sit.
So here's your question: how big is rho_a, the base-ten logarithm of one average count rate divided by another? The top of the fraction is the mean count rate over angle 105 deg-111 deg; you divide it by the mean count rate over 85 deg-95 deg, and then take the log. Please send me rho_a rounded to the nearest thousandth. -0.011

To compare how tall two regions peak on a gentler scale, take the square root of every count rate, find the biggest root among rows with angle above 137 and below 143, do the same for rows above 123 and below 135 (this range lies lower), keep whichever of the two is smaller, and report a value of 3.674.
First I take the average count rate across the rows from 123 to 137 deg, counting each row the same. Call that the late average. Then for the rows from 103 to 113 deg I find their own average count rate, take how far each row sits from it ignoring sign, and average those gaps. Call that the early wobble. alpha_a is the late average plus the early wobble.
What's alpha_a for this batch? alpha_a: 13.0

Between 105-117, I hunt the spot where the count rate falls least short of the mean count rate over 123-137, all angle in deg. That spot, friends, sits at 114.0 deg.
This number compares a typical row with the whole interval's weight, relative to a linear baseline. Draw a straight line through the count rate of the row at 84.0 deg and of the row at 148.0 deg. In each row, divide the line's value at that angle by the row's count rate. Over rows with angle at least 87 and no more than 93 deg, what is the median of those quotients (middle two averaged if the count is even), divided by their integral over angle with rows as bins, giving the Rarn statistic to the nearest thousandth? 0.168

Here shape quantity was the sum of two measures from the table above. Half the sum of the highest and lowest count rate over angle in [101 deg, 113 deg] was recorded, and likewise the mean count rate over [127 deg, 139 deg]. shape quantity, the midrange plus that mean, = 26.7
